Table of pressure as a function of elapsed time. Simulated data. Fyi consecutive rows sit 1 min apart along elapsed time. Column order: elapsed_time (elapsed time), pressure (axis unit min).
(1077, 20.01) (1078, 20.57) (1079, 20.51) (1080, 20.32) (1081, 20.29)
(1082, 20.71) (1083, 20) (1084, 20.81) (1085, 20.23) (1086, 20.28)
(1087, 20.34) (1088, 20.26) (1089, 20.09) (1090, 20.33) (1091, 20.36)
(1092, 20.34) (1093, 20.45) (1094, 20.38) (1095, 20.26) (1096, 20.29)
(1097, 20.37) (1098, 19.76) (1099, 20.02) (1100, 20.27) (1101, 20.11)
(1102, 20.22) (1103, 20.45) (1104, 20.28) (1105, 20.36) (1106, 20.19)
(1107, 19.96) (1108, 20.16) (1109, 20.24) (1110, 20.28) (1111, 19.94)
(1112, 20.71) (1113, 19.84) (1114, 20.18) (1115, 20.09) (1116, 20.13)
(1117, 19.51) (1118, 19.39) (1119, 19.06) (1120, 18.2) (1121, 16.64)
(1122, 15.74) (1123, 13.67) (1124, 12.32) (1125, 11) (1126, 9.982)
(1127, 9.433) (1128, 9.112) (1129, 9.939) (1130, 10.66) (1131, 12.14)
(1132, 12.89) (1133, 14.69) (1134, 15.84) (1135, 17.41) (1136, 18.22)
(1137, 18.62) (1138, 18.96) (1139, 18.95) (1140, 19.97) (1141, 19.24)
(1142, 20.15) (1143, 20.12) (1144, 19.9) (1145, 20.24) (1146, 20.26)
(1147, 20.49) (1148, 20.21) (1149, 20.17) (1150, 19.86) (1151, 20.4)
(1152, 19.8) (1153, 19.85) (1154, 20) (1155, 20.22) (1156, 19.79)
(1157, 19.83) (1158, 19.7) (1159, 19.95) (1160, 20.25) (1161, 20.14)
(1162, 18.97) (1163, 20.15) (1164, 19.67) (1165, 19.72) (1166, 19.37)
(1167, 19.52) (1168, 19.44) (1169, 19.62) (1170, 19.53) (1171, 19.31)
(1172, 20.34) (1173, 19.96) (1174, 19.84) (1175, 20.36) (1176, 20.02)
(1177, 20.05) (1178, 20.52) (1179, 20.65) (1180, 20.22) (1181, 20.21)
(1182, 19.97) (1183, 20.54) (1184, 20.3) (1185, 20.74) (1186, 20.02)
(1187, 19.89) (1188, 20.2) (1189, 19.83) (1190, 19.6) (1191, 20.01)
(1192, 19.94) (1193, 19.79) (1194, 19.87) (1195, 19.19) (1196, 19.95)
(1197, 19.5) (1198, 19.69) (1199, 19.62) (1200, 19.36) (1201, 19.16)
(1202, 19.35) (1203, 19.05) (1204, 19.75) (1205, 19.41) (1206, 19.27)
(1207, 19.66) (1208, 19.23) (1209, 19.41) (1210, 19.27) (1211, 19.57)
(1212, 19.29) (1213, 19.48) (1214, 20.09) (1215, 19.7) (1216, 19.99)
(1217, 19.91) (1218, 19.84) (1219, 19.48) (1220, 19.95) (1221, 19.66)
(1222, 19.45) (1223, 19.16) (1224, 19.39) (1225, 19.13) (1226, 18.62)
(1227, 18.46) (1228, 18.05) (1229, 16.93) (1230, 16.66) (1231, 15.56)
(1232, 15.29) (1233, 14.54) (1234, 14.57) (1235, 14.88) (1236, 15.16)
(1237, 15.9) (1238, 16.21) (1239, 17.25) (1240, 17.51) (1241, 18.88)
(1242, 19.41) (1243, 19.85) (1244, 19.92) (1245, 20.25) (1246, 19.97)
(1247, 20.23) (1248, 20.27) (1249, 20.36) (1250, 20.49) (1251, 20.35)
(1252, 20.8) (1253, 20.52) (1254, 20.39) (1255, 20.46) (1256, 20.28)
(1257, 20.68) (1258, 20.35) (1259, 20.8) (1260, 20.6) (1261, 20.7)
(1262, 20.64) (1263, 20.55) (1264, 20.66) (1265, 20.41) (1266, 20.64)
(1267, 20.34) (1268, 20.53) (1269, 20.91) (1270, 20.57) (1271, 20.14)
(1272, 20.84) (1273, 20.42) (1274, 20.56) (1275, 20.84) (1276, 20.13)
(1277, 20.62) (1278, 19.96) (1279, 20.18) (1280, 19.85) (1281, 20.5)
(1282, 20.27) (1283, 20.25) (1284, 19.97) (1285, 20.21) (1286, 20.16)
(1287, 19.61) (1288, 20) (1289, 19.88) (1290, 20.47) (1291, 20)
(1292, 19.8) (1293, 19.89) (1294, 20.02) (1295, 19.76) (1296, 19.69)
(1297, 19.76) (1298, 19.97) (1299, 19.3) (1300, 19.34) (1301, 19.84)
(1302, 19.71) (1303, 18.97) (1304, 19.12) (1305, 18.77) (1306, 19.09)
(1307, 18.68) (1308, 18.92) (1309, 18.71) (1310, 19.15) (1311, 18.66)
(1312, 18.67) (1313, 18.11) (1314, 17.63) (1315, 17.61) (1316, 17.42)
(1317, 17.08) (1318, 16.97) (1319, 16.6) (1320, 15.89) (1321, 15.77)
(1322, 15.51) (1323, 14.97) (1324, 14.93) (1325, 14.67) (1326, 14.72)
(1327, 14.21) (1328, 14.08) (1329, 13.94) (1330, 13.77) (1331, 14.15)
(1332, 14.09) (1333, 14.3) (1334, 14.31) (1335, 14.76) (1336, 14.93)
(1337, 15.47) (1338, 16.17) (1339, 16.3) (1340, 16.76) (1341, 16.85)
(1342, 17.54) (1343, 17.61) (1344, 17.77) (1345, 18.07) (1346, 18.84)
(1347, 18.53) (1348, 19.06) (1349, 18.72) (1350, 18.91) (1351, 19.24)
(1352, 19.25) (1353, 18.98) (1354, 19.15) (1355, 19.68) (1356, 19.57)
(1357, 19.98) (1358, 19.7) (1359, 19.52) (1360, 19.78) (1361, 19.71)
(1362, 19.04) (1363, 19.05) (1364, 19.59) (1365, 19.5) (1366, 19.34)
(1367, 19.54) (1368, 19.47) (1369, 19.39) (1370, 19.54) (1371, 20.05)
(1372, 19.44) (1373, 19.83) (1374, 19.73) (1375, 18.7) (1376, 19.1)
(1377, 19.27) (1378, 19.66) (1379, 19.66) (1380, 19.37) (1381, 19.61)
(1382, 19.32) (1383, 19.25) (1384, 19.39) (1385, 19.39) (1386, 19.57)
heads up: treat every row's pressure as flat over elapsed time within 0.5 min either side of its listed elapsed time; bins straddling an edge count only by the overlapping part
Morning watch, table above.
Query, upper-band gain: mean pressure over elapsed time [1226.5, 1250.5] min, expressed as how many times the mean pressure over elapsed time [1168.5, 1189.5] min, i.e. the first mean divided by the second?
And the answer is 0.88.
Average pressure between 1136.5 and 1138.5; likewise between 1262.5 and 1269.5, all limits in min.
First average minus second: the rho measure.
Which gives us -1.8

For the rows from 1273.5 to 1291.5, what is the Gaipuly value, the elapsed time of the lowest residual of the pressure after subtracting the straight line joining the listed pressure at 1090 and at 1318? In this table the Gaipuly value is 1287 min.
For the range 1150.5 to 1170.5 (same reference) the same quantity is 1162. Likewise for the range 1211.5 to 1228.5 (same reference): 1228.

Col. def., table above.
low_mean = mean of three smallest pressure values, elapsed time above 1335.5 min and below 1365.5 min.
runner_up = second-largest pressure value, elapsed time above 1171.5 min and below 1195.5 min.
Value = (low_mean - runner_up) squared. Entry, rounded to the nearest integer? 26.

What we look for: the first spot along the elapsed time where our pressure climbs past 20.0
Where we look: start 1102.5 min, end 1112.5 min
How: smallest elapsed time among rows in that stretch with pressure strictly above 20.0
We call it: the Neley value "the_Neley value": 1103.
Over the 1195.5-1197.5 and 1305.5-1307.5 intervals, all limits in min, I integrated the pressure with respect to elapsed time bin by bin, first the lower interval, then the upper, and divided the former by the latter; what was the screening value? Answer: 1.04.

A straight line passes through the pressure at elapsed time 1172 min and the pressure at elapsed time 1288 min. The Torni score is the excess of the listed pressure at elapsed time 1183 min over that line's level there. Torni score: 0.23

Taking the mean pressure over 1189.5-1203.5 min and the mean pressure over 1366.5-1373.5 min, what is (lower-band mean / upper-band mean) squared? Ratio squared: 1.0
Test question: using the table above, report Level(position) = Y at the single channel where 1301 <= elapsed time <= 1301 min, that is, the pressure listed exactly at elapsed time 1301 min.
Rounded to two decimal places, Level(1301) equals 19.84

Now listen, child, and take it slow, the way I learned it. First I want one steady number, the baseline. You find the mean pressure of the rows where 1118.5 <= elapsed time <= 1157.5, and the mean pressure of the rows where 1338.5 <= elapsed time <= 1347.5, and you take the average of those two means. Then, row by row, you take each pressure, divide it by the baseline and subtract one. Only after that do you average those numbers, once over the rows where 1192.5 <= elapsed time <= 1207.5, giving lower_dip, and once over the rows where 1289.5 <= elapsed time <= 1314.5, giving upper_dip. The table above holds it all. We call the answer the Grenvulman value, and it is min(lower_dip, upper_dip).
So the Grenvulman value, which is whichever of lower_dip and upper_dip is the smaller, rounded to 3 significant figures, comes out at 0.114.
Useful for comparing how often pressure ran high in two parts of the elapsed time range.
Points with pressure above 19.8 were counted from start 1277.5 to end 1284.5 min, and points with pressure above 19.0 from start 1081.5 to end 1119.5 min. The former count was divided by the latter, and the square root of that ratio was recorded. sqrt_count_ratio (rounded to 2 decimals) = 0.43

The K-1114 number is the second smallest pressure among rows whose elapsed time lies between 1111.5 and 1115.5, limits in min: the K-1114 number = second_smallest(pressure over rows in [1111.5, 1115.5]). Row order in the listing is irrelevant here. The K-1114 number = 20.09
